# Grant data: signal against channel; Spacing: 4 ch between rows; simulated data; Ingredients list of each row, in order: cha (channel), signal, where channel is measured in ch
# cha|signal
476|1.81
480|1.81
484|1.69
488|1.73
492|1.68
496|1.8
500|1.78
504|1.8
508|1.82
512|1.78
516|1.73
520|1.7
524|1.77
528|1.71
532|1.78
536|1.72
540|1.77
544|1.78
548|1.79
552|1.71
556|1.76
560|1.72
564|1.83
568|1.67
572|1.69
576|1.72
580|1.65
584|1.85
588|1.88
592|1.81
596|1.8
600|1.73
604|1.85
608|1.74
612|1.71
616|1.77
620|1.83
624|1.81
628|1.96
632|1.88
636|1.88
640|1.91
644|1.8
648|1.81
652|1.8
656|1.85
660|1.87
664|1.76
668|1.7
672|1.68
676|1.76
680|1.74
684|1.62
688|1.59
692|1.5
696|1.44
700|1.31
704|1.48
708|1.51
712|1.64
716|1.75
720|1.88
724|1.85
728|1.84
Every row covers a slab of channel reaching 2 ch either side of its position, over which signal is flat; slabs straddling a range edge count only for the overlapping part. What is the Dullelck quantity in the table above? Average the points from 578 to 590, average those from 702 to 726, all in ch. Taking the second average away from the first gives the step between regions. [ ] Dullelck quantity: 0.11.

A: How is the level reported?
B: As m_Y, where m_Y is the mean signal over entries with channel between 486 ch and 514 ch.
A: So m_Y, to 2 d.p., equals 1.77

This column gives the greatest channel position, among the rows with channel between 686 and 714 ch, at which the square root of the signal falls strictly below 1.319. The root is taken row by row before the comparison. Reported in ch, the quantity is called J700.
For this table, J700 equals 712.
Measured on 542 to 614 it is 612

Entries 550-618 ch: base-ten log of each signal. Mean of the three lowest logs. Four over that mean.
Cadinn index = 18.0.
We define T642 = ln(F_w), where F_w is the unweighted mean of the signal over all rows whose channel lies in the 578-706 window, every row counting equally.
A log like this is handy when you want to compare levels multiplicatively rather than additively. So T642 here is 0.556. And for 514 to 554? 0.557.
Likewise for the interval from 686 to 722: 0.449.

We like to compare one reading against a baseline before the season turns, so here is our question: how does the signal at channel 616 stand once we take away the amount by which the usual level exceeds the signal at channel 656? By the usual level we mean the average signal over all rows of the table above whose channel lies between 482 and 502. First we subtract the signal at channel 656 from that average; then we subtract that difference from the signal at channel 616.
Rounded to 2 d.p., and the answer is 1.88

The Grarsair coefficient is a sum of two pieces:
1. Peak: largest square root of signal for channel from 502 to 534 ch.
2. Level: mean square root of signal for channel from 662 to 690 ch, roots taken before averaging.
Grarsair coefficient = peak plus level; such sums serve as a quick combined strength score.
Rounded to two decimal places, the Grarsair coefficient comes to 2.65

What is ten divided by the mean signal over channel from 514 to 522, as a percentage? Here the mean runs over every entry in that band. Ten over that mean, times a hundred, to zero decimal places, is 583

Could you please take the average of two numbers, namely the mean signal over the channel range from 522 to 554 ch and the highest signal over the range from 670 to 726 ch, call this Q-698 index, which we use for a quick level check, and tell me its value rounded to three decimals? 1.817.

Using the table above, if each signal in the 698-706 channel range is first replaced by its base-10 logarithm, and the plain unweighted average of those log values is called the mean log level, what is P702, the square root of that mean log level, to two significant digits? 0.38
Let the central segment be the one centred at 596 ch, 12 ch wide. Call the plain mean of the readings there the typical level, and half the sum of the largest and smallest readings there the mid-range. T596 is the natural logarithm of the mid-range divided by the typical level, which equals -0.006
